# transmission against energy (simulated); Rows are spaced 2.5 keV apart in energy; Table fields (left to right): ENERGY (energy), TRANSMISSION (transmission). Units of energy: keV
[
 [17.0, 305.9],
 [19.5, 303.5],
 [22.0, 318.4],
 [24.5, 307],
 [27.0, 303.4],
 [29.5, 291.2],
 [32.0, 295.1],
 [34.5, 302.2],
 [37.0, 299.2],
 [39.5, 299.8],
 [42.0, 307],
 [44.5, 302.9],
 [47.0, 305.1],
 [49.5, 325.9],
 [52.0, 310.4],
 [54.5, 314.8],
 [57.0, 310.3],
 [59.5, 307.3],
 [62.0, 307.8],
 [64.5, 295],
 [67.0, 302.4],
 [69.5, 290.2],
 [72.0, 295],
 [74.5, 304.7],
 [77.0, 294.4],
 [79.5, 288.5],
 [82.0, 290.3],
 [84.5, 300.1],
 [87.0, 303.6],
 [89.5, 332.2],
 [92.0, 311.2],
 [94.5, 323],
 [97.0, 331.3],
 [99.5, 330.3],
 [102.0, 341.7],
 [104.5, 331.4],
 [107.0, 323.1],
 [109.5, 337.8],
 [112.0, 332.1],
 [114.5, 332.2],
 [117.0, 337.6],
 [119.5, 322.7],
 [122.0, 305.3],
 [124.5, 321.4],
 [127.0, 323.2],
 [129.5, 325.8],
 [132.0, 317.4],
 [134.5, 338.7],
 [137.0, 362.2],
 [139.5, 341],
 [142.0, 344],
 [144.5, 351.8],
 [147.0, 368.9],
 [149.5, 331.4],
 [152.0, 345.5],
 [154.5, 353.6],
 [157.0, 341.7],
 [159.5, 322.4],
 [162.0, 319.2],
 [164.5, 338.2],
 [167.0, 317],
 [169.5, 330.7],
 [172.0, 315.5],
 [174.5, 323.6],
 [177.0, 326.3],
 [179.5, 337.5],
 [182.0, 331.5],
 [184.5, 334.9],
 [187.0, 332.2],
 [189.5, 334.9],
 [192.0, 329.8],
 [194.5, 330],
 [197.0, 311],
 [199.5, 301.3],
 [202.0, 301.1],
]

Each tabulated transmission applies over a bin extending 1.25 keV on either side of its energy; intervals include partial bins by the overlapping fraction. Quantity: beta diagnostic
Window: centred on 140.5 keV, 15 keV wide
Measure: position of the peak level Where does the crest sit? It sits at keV 147.0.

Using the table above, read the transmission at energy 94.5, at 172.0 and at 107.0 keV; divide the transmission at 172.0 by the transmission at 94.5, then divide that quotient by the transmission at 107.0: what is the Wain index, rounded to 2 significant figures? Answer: 0.0030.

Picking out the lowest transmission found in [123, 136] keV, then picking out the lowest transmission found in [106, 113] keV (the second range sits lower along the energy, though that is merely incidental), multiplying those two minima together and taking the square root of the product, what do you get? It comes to 320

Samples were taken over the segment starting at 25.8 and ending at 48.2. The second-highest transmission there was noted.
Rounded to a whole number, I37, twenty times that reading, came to 6102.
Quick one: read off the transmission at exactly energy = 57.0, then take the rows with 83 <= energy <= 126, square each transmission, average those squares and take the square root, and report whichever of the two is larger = 325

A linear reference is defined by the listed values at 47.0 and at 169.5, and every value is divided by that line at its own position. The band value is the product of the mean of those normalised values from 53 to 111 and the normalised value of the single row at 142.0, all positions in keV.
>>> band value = 1.06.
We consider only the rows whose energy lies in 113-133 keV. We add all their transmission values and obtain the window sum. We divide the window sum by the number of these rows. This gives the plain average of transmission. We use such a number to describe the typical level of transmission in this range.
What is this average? 323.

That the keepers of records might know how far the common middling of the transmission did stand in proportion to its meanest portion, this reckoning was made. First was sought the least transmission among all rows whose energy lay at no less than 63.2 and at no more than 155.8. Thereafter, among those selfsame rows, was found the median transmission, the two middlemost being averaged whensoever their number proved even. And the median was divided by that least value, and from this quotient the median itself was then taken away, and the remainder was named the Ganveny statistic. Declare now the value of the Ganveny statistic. -325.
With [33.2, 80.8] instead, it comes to -302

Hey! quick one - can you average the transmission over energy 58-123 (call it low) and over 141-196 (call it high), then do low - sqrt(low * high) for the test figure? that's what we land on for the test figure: -10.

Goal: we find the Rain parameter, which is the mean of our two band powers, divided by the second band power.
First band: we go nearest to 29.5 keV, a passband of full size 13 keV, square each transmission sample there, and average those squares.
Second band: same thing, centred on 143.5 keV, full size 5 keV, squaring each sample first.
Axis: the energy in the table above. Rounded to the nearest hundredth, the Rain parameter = 0.87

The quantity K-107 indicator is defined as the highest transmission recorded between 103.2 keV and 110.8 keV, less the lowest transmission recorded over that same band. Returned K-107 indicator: 15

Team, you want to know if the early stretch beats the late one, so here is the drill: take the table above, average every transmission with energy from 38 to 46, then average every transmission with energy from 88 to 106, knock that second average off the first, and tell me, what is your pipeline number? -25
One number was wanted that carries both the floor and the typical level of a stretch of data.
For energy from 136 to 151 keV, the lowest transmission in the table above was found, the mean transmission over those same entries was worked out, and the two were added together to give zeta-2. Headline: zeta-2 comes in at 681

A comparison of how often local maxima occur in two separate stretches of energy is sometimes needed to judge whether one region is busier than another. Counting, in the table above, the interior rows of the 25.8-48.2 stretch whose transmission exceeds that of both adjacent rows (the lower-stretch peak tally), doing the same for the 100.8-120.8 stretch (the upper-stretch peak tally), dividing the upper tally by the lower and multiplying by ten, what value 10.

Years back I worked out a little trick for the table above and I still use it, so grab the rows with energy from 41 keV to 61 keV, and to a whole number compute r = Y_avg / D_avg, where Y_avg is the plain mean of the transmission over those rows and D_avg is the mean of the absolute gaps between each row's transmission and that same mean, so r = 63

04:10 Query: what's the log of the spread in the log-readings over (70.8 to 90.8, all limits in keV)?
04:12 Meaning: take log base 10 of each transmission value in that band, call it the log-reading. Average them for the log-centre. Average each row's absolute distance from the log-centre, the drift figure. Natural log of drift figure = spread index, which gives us -4.3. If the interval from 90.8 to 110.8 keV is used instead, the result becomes -4.6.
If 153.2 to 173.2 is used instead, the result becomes -4.2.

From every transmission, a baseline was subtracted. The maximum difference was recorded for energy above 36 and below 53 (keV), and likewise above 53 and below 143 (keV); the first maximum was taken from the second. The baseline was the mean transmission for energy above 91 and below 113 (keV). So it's 36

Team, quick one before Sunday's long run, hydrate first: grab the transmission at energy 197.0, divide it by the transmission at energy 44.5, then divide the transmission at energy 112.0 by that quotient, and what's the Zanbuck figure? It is 323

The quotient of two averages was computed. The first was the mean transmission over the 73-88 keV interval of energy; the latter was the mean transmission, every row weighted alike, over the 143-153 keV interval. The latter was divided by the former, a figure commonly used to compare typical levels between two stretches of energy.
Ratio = 1.177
